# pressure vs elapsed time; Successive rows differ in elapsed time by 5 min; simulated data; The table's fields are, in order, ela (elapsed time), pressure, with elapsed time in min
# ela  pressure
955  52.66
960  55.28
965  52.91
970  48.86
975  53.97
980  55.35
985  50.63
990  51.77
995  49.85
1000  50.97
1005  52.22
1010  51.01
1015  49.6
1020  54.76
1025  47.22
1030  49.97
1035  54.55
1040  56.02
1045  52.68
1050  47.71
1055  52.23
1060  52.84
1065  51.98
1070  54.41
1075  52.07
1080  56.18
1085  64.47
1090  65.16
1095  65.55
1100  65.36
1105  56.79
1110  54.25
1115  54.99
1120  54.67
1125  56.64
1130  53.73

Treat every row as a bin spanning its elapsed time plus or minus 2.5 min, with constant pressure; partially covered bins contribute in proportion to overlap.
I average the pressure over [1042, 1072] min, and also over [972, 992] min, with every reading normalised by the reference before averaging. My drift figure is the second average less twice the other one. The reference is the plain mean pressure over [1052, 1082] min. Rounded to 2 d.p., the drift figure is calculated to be -0.96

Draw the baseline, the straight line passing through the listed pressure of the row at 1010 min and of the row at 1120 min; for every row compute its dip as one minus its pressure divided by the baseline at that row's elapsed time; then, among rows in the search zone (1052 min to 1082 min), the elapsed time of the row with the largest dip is 1075 min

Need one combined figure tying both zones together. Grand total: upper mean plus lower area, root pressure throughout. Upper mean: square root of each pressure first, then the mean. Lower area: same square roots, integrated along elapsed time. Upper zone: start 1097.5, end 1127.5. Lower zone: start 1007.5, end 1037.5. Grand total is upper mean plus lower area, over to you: 222.1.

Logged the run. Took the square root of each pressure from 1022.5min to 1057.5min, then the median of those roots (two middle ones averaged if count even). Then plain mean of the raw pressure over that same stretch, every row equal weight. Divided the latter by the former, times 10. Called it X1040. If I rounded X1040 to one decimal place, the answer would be 71.2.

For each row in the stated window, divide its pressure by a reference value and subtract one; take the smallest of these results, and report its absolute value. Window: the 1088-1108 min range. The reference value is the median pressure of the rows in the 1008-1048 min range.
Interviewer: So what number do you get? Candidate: 0.10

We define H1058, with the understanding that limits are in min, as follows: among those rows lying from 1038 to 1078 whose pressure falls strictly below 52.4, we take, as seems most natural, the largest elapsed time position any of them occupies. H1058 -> 1075 min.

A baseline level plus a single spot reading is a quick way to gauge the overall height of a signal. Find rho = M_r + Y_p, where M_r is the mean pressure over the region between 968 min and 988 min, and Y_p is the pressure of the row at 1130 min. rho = 106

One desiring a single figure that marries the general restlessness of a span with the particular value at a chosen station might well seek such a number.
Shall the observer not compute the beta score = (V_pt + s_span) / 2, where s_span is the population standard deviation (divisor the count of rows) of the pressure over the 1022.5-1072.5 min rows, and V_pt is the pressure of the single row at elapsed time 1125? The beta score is 29.7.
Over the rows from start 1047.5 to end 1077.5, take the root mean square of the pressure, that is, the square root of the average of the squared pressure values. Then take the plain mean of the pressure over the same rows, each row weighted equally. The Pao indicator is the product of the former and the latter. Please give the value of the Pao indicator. 2693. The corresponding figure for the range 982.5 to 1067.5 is 2658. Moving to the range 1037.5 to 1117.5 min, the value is 3198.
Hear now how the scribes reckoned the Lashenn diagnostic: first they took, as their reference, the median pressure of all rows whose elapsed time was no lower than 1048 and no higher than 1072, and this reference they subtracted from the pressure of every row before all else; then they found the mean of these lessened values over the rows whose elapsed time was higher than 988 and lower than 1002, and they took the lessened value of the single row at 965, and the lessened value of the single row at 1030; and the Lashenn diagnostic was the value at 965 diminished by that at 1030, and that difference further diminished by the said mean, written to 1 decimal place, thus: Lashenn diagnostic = 4.3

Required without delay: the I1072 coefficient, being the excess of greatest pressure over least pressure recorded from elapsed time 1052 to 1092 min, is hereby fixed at 13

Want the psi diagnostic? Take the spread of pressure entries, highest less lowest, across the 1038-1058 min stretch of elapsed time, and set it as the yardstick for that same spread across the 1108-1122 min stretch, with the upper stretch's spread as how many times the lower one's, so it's 0.1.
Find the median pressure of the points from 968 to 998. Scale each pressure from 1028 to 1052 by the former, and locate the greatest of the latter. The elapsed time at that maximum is 1040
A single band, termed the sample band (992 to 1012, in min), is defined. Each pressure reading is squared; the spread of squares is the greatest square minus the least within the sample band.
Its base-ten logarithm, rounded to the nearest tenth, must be 2.4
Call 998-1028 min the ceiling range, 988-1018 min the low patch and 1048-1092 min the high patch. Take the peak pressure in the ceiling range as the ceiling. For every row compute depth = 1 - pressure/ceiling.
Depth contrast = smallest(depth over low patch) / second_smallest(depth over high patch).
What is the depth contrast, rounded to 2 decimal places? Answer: -0.26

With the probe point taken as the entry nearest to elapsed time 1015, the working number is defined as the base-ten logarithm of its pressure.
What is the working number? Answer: 1.695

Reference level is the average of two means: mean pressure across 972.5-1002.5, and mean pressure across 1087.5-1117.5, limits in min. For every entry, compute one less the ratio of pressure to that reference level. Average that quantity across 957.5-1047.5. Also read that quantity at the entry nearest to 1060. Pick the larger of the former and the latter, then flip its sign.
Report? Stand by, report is -0.073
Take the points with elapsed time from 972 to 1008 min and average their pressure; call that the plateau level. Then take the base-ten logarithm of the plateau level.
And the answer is 1.72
